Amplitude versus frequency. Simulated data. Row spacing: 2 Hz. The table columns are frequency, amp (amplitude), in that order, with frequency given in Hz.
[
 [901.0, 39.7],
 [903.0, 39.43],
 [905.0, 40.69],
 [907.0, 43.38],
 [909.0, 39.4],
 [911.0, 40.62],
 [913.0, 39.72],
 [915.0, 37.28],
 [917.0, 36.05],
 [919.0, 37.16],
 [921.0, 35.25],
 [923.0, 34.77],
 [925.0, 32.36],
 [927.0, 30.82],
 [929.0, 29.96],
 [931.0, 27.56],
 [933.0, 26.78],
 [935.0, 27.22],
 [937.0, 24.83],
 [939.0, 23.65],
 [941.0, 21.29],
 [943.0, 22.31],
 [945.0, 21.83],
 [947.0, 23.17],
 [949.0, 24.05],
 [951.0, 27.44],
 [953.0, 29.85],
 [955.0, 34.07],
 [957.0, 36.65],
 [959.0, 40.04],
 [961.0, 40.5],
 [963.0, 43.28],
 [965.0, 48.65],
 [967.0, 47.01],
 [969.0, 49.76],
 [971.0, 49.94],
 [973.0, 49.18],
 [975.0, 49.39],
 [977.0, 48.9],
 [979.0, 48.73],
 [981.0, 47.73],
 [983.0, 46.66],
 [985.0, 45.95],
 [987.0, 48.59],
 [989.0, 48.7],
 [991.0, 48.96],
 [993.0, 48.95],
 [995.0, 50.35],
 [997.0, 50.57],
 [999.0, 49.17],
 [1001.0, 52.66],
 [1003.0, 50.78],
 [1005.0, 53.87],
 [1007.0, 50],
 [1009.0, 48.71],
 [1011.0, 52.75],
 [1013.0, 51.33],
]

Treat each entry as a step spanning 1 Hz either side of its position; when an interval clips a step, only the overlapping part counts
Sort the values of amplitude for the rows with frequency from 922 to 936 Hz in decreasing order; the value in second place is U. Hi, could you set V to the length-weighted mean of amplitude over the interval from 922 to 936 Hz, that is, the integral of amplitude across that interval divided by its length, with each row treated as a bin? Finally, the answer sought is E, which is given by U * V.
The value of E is 968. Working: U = 32.36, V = 30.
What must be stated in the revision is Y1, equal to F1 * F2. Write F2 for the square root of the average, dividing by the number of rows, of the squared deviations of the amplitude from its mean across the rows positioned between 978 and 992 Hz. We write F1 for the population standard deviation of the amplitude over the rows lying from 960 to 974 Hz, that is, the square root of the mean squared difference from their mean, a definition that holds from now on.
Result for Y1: 3.7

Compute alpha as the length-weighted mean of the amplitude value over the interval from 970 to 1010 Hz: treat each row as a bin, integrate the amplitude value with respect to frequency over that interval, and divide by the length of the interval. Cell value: 49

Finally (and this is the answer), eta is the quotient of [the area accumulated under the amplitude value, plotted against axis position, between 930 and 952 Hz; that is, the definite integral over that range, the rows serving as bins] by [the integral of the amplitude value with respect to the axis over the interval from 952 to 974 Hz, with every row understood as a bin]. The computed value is 0.58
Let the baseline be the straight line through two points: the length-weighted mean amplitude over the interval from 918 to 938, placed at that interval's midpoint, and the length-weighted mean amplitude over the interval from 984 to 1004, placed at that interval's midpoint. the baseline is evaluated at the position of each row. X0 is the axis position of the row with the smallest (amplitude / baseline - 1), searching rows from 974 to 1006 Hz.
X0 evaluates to 999.0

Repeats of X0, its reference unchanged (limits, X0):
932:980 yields 945.0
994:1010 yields 1009.0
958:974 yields 961.0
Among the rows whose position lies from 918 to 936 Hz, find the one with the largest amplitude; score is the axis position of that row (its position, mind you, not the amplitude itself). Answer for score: 919.0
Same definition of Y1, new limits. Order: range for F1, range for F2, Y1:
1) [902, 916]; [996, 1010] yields 2.9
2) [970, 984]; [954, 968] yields 5.0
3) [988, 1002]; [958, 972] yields 5.2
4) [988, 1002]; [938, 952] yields 2.5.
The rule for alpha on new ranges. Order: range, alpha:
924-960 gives 28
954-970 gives 42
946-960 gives 31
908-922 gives 38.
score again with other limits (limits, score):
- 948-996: 995.0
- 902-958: 907.0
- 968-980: 971.0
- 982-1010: 1005.0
